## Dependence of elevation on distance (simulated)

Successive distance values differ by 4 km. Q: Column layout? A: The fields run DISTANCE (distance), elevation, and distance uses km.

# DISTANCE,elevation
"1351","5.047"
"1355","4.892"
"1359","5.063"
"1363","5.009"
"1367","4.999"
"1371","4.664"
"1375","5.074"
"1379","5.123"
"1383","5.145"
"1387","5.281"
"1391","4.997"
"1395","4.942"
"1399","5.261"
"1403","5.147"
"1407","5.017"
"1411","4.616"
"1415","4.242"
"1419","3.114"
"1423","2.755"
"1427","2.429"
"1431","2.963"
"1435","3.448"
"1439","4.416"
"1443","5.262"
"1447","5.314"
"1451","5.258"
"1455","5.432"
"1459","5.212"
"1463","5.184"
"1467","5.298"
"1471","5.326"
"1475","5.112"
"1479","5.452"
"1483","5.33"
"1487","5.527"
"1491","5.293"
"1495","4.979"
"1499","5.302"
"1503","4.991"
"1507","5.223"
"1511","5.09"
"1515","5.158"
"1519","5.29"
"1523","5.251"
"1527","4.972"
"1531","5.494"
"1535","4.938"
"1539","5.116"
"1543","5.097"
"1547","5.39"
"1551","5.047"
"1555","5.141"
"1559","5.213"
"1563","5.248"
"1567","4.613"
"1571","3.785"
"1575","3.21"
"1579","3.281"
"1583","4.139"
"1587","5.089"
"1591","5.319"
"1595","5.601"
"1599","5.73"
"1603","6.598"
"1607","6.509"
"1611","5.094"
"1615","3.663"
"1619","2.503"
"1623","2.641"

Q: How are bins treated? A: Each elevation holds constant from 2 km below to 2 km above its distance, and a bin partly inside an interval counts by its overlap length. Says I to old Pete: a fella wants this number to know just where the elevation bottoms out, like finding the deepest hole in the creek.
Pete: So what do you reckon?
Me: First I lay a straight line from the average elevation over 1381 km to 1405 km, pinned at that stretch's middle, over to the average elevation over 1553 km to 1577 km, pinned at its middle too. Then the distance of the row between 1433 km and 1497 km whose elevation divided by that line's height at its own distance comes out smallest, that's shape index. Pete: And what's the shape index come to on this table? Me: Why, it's 1435 km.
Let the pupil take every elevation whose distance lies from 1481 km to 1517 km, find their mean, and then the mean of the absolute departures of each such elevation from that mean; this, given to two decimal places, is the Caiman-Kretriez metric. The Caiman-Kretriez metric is 0.14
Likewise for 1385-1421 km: 0.50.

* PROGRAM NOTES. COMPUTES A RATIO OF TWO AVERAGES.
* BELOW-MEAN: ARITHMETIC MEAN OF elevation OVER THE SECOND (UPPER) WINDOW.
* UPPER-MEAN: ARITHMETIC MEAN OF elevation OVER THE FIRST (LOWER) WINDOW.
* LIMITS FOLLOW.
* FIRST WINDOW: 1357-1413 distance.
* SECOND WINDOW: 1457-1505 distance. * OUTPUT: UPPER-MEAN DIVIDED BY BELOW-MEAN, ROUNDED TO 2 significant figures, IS 0.96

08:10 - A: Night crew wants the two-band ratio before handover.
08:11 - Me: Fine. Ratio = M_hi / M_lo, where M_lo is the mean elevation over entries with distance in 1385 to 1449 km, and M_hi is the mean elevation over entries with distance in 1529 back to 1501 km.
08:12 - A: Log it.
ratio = 1.19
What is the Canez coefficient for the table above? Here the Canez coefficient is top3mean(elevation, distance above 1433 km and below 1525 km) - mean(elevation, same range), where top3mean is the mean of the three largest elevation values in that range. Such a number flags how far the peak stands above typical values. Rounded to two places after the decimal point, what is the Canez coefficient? 0.33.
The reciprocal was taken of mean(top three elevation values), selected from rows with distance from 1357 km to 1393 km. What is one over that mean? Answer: 0.193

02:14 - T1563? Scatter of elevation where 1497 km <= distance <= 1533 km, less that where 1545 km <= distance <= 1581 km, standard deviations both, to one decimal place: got -0.7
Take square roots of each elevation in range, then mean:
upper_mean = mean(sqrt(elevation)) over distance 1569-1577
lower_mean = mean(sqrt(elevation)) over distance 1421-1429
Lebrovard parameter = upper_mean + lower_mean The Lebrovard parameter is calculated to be 3.48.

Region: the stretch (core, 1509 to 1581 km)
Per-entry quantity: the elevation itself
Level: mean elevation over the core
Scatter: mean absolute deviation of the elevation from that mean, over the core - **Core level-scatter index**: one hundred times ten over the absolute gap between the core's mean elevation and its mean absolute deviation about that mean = 230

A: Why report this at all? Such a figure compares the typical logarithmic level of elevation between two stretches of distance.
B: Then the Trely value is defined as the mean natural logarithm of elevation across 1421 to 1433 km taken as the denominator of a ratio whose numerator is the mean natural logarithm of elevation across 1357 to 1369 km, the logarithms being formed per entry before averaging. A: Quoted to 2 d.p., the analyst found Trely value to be 1.62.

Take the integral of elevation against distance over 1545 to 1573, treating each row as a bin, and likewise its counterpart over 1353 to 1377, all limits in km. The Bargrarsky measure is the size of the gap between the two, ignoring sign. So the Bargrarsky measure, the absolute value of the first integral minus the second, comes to 19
